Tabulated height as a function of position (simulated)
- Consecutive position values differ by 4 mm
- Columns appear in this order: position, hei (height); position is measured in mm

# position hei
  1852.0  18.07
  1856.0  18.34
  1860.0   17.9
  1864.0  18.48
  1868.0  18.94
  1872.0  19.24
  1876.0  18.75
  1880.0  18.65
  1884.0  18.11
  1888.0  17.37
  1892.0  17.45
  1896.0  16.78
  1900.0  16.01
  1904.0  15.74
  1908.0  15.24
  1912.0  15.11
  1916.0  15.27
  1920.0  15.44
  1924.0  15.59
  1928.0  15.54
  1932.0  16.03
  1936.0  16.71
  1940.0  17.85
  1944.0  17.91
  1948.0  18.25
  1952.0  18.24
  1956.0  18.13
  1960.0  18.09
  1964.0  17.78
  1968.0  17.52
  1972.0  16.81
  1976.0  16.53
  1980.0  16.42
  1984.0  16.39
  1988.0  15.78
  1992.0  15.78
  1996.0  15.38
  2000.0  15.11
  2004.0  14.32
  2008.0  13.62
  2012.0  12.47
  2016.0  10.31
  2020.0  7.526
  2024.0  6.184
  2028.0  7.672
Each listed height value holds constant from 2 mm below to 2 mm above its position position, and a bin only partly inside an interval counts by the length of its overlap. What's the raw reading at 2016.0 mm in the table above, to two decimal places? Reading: 10.31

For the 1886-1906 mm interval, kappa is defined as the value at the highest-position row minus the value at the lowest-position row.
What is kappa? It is -1.6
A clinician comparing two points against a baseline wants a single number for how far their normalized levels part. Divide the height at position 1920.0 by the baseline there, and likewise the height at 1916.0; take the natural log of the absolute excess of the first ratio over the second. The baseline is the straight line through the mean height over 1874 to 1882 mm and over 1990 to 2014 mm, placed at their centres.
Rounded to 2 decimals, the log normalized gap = -4.08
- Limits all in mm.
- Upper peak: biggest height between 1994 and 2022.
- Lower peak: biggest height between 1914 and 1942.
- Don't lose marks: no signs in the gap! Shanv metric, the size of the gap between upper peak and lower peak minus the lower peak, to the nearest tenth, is -15.4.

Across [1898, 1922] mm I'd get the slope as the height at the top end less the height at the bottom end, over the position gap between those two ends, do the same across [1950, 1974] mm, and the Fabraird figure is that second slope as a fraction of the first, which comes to 2.5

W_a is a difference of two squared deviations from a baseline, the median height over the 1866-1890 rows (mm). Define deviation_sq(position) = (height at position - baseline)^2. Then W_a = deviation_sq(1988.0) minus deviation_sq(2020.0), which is -116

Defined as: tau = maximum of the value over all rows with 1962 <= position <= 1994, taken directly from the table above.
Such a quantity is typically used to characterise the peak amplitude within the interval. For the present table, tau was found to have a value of 17.78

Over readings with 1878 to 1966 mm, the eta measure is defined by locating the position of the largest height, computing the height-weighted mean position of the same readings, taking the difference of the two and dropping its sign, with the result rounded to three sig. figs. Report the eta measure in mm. 42.4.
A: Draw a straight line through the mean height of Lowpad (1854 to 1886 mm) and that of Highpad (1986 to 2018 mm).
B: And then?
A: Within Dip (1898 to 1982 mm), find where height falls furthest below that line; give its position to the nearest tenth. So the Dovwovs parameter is 1908.0 mm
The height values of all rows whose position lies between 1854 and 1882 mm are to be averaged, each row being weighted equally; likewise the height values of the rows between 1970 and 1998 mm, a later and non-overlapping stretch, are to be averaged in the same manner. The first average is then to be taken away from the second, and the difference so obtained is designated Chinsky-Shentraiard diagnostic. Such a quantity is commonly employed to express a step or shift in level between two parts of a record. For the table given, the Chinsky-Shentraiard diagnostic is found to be -2.5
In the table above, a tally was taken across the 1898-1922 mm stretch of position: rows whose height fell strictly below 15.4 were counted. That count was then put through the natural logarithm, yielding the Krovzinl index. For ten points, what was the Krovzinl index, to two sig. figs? 1.1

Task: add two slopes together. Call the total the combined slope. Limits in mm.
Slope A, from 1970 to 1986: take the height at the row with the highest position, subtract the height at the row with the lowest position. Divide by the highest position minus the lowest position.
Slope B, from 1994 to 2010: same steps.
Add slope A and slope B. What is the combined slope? -0.18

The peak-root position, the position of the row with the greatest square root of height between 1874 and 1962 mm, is 1876.0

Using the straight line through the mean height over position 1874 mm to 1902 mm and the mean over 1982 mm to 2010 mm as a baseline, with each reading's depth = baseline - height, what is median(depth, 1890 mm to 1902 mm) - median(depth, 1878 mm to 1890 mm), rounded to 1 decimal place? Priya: 1.1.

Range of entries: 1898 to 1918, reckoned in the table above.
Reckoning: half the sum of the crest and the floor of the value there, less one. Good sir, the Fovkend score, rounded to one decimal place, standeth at 14.6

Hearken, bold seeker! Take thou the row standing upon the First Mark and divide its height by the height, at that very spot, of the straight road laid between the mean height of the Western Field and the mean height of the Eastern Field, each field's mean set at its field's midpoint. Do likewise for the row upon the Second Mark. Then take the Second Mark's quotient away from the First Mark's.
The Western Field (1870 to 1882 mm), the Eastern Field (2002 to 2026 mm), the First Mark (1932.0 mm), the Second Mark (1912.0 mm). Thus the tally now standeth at 0.13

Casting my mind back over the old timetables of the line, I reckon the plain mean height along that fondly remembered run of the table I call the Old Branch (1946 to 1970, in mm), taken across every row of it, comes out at 18.0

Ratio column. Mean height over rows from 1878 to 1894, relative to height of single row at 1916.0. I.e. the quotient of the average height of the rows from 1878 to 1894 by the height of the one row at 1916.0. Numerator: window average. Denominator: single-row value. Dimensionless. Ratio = 1.2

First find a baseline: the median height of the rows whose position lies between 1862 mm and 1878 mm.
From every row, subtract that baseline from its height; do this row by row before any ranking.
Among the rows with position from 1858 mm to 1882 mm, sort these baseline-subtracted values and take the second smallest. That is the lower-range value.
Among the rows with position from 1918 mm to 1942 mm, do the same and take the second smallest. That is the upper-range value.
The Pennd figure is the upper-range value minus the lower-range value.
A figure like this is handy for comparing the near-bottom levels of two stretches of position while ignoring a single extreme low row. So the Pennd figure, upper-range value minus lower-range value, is -2.9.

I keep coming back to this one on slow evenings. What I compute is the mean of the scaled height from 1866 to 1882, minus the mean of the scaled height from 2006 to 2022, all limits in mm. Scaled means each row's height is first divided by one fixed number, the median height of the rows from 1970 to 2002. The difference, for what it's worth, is 0.49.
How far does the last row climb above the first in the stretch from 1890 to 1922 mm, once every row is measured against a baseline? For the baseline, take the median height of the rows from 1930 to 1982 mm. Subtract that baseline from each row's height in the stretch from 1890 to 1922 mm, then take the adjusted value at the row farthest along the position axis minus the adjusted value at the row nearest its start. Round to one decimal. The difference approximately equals -2.0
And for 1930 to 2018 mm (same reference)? -5.7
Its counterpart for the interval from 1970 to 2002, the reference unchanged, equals -1.7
